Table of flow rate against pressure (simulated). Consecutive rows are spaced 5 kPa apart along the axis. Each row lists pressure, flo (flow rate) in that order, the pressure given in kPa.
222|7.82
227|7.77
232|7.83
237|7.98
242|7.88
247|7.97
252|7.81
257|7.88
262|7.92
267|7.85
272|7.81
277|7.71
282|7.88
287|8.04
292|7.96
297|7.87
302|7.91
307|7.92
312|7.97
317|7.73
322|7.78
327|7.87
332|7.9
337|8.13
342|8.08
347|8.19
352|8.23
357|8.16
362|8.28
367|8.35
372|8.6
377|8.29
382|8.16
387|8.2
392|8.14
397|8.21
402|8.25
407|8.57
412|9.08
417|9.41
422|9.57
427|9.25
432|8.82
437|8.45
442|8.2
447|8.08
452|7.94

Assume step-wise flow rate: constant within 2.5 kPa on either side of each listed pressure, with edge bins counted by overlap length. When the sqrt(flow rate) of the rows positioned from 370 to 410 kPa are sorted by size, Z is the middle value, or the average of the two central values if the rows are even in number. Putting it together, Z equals 2.87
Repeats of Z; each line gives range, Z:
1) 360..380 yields 2.88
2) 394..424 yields 2.97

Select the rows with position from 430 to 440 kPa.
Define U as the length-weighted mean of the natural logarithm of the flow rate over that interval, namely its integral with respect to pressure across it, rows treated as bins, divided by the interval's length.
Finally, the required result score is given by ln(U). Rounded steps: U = 2.15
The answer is 0.77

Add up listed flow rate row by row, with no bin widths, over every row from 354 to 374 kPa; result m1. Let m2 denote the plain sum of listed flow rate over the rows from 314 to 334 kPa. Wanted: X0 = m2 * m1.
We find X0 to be 1044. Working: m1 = 33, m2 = 31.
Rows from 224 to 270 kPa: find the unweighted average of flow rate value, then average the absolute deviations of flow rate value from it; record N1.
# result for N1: 0.05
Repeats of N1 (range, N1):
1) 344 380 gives 0.10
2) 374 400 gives 0.04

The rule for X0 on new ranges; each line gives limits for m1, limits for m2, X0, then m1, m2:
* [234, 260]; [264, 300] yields 2178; 40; 55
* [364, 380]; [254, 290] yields 1390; 25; 55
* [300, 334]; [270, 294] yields 2170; 55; 39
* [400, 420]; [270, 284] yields 826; 35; 23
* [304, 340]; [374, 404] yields 2724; 55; 49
